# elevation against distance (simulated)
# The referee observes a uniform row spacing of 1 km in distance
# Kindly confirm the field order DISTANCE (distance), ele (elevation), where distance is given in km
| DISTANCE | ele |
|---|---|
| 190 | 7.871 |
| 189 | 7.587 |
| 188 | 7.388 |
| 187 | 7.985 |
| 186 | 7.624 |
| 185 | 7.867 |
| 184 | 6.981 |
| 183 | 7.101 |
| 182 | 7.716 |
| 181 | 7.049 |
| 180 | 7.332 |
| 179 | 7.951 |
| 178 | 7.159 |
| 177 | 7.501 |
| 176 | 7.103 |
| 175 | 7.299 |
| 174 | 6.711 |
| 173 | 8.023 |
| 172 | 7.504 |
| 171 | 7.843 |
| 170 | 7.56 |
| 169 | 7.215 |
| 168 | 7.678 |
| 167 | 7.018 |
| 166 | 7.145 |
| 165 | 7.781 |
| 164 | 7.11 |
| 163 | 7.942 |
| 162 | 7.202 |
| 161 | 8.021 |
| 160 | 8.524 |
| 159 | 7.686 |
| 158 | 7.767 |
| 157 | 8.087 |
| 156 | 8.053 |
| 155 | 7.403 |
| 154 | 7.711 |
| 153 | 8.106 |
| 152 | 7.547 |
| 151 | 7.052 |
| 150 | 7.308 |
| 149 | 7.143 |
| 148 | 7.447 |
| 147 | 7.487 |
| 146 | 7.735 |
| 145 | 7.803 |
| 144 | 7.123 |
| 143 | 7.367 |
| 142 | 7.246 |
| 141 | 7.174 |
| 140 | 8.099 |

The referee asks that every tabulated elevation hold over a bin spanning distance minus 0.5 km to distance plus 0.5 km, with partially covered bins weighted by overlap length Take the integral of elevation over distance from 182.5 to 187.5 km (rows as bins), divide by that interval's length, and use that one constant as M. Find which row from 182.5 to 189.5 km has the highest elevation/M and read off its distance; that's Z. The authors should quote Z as 187 km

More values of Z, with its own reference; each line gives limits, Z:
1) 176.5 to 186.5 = 179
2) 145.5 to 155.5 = 153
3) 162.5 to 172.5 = 163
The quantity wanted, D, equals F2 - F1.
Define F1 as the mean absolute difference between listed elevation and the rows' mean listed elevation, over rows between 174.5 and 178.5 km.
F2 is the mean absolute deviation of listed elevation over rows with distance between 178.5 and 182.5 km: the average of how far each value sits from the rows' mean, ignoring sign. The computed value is 0.19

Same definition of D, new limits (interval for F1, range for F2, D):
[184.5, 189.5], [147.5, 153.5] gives 0.08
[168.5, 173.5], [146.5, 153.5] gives -0.01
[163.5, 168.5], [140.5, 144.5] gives -0.23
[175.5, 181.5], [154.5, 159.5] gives -0.03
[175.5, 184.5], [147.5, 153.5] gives 0.00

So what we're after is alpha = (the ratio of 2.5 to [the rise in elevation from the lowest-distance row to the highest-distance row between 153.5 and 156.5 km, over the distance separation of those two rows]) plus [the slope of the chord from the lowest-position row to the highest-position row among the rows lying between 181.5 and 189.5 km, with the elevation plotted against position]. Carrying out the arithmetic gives 15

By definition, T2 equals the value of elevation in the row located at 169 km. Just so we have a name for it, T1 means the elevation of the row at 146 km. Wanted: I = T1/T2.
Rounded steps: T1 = 7.735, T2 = 7.215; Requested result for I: 1.07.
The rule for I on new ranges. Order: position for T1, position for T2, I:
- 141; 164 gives 1.01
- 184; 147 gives 0.93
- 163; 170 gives 1.05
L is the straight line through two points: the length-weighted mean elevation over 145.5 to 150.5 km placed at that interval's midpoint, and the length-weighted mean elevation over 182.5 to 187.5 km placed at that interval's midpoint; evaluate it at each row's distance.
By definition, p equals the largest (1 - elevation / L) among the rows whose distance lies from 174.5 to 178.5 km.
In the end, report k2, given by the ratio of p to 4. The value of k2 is 0.0129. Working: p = 0.052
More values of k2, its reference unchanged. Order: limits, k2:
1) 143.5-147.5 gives 0.0098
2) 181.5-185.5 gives 0.0176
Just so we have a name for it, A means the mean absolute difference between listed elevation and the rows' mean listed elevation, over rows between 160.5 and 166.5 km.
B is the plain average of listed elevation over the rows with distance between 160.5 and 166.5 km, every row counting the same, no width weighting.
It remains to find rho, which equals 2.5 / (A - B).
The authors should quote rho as -0.350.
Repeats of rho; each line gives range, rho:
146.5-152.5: -0.349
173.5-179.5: -0.358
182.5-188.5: -0.349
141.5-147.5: -0.345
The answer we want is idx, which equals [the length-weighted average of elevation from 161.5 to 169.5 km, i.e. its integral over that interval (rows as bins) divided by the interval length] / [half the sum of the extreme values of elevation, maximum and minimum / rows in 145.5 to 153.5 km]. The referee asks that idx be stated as 0.97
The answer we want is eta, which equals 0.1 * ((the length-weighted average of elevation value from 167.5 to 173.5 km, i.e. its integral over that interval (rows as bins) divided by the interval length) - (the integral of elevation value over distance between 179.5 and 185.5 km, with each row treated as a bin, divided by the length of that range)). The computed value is 0.03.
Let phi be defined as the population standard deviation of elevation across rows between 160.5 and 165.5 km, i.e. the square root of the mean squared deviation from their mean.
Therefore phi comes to 0.38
